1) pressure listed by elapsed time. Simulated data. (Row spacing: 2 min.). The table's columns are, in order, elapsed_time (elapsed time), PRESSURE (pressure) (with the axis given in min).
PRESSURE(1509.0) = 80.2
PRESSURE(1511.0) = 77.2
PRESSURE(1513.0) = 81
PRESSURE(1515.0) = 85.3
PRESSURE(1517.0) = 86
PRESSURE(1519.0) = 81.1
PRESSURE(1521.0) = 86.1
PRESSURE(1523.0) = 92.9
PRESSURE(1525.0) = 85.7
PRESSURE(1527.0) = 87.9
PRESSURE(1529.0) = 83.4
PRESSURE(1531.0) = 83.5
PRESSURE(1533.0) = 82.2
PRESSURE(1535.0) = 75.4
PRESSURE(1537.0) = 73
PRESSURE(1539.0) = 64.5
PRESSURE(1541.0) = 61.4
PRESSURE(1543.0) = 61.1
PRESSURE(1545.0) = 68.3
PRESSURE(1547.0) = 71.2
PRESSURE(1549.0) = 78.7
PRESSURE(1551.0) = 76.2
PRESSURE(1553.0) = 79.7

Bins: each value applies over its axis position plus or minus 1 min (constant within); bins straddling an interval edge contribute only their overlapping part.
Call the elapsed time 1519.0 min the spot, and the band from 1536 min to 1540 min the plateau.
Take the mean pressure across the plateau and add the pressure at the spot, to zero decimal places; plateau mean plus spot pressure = 150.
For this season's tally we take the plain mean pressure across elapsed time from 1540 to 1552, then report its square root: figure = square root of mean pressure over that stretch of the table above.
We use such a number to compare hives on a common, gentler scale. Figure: 8.3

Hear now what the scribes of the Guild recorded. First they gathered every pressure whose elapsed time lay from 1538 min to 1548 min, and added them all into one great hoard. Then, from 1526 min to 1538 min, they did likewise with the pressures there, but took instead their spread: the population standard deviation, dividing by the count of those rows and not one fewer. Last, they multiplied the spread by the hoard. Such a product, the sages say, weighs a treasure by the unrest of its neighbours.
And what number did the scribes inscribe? 1667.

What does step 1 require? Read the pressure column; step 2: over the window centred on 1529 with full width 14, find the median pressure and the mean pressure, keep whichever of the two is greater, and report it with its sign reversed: -84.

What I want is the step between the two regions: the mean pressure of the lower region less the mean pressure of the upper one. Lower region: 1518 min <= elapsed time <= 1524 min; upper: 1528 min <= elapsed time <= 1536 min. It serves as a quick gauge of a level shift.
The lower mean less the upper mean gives 6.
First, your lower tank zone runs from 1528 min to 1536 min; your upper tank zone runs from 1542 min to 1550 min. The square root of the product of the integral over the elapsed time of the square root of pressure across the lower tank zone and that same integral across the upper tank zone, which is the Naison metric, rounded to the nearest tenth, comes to 69.4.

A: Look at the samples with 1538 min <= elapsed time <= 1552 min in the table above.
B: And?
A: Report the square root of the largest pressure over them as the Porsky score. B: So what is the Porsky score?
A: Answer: 8.87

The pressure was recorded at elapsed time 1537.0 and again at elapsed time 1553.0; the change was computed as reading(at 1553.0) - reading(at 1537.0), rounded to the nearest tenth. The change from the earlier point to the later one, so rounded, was 6.7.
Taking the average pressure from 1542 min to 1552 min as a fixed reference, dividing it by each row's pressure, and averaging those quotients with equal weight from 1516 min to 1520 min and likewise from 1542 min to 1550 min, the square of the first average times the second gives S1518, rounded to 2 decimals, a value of 0.74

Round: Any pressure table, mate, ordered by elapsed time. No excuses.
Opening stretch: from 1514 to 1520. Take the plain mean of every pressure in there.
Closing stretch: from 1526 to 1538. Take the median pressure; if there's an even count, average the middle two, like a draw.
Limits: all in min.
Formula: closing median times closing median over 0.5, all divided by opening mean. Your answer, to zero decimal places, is 163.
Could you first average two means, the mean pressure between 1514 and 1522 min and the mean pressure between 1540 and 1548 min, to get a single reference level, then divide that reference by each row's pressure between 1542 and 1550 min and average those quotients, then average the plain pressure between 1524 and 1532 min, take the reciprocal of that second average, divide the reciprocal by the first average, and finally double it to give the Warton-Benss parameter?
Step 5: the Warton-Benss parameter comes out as 0.0217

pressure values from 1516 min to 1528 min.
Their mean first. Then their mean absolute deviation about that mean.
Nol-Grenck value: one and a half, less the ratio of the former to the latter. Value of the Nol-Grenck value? -33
